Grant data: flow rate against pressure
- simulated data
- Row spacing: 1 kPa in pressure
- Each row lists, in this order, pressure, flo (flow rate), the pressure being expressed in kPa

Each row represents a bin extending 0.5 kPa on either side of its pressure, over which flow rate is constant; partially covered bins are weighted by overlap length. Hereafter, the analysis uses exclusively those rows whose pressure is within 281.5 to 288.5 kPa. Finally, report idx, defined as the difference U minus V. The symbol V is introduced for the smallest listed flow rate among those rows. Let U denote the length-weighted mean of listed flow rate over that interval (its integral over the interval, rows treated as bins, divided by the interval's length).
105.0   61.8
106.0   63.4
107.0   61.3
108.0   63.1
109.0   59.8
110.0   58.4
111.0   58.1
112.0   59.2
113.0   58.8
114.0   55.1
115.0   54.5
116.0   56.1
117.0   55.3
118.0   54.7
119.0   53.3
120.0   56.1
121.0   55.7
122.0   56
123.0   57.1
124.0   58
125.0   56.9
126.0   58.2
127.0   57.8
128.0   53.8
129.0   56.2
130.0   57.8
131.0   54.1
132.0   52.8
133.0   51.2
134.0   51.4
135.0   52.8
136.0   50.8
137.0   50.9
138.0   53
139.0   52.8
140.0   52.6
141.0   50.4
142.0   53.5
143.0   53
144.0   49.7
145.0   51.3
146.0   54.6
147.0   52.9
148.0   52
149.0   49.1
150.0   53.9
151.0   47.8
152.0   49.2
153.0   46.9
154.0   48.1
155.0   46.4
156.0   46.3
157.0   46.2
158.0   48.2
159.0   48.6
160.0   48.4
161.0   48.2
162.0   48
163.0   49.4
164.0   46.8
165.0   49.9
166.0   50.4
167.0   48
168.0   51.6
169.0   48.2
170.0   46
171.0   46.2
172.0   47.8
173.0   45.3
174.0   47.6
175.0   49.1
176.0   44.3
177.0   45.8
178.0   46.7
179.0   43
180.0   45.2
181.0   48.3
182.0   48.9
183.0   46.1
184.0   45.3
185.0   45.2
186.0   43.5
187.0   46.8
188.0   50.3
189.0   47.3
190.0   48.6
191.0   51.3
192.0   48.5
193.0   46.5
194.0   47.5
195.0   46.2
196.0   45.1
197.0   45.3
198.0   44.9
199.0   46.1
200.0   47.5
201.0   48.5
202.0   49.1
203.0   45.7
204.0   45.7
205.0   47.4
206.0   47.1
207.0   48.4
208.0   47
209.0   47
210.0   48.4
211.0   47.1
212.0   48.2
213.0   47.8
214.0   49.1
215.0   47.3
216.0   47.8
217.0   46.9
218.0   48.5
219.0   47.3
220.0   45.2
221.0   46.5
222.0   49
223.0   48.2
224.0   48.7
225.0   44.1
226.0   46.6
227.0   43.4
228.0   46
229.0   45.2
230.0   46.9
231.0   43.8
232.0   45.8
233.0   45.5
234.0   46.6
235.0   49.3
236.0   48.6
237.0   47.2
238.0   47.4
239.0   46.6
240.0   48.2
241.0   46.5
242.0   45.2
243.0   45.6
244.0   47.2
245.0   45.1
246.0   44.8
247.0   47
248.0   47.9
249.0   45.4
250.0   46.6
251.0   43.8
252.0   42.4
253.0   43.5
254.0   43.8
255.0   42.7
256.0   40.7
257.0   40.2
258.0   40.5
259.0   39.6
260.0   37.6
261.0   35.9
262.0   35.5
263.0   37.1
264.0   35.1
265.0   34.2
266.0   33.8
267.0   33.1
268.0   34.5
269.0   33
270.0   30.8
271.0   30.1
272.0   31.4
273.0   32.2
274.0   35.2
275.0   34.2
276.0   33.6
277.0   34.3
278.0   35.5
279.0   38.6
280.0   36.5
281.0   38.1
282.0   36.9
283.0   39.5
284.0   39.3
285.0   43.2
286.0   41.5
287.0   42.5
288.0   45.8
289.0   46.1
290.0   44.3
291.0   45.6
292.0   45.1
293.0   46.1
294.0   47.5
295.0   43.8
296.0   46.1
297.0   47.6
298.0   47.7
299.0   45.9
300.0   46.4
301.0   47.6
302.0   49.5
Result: 4.3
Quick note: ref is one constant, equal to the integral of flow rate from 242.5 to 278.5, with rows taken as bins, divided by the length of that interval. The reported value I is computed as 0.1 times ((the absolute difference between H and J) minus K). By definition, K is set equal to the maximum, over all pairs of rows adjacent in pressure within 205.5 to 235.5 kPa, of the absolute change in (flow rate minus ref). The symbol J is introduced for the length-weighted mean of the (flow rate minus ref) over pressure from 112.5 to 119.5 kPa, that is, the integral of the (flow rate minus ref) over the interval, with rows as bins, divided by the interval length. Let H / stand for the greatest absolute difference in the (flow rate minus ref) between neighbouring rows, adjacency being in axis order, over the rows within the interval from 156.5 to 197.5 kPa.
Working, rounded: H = 4.8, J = 17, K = 4.6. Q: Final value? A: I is 0.73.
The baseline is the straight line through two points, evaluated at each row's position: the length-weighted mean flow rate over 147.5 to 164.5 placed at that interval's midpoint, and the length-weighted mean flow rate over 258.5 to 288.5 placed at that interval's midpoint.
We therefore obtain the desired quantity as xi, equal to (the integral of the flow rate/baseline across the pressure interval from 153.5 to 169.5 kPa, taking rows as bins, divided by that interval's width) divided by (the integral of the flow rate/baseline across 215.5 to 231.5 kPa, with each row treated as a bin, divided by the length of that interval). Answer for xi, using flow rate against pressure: 0.900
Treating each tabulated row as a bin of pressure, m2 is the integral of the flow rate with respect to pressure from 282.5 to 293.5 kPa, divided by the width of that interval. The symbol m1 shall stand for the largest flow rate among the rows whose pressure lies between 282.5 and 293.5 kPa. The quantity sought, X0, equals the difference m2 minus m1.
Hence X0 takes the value -2.6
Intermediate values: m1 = 46.1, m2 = 44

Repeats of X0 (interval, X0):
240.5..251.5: -2.0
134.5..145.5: -1.6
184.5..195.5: -3.9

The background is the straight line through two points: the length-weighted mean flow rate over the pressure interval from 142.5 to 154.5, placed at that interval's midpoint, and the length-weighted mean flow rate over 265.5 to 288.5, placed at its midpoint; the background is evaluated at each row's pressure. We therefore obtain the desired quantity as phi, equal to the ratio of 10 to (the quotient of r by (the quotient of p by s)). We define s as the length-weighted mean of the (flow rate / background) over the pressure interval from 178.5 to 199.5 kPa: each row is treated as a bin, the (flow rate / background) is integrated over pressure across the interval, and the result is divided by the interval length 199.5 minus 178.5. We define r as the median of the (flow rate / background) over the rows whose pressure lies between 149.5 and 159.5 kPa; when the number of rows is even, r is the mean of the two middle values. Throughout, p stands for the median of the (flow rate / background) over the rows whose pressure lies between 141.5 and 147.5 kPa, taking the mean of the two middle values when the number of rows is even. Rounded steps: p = 1.04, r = 0.95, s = 1.01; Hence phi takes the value 10.7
